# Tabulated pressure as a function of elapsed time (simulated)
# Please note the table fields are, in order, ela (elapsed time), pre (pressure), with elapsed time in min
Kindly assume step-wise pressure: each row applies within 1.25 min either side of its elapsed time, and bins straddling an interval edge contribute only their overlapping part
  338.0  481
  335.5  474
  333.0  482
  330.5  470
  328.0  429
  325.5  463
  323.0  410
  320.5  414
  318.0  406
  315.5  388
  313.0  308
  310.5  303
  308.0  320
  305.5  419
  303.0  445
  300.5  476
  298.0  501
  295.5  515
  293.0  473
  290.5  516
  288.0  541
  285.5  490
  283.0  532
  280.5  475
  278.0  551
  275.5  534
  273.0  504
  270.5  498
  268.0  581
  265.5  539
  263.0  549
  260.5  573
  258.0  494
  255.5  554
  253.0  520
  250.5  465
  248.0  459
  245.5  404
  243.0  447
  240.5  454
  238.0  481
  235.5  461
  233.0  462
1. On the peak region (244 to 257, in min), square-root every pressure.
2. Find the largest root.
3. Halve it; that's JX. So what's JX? 11.8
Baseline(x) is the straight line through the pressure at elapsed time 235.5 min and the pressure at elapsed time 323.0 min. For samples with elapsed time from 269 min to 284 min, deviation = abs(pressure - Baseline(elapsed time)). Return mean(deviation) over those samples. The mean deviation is 79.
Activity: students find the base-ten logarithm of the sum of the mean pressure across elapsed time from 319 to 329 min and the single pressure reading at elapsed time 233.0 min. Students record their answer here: 2.95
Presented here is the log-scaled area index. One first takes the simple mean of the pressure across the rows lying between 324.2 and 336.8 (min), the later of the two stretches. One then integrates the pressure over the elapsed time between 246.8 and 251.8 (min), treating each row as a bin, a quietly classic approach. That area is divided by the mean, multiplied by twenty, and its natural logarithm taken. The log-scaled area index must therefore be 4.60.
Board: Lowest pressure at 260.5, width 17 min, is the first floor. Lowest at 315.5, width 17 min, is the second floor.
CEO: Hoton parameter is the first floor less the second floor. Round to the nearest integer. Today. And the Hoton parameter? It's 191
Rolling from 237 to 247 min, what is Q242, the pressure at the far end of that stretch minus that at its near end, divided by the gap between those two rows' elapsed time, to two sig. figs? -10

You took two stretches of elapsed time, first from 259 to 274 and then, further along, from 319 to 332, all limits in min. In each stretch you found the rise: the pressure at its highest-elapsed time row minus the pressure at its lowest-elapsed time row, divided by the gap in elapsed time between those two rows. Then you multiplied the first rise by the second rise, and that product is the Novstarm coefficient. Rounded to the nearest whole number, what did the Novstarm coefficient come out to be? -31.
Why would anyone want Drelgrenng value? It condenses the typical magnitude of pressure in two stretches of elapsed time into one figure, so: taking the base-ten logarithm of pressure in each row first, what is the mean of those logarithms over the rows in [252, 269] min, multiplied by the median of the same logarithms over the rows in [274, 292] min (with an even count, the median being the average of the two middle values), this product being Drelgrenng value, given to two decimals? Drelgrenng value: 7.46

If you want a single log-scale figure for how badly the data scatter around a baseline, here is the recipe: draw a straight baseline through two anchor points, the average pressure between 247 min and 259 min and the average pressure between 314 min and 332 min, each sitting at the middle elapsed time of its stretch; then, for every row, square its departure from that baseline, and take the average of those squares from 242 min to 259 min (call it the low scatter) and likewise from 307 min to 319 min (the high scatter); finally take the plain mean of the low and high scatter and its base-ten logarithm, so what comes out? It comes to 3.83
